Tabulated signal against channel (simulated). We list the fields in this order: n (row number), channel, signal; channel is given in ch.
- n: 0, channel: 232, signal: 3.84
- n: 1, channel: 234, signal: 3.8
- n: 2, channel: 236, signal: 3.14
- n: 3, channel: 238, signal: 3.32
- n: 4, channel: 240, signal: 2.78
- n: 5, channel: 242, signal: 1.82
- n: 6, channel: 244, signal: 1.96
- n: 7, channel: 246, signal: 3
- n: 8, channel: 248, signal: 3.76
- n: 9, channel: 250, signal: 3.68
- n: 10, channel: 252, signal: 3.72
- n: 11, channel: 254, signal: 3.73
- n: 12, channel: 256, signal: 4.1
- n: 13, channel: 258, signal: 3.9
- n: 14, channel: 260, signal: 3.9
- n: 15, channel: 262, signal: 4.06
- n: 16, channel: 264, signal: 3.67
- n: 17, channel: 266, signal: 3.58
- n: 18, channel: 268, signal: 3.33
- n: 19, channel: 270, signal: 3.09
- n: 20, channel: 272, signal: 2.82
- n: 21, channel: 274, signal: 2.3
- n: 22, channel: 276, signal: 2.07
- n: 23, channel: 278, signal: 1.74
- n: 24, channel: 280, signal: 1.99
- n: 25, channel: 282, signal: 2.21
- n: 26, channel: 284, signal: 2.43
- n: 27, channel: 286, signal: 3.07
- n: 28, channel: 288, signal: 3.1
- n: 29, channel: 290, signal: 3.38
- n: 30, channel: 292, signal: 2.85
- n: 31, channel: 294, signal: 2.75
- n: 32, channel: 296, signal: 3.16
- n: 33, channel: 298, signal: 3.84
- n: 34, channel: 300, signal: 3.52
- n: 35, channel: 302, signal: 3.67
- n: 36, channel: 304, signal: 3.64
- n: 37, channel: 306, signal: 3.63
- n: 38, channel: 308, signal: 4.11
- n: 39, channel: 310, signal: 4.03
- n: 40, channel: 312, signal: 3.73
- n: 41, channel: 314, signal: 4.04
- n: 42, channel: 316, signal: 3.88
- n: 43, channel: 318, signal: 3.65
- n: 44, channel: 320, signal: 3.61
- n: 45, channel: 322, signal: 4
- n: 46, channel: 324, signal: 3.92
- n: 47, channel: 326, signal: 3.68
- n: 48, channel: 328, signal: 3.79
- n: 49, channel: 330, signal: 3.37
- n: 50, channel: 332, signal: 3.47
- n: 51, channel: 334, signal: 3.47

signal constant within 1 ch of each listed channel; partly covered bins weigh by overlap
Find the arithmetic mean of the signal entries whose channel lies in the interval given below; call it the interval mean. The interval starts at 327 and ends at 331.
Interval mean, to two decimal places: 3.58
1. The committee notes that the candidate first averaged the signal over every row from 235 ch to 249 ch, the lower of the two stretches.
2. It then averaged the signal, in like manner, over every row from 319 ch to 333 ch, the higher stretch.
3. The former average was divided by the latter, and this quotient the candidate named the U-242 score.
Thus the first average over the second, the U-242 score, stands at 0.77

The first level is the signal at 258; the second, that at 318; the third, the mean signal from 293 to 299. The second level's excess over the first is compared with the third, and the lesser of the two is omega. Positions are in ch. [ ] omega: -0.25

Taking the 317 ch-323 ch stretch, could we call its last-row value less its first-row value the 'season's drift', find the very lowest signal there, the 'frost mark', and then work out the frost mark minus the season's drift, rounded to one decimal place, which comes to 3.3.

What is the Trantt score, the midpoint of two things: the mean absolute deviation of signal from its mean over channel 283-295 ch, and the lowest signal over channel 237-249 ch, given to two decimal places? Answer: 1.04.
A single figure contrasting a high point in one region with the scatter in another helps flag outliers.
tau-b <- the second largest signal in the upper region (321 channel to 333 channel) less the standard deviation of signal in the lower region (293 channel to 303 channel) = 3.5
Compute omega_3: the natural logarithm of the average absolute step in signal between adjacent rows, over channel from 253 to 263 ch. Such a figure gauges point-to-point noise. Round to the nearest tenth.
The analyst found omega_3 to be -1.7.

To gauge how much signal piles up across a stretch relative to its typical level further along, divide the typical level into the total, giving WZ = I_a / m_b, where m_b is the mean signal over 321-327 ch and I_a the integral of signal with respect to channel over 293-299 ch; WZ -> 5.04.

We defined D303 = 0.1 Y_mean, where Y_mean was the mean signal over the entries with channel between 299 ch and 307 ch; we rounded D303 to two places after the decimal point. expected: 0.36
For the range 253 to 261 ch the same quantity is 0.39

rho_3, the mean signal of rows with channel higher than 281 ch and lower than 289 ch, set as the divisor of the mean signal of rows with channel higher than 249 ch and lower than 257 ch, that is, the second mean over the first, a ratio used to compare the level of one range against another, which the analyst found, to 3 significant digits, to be 1.41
